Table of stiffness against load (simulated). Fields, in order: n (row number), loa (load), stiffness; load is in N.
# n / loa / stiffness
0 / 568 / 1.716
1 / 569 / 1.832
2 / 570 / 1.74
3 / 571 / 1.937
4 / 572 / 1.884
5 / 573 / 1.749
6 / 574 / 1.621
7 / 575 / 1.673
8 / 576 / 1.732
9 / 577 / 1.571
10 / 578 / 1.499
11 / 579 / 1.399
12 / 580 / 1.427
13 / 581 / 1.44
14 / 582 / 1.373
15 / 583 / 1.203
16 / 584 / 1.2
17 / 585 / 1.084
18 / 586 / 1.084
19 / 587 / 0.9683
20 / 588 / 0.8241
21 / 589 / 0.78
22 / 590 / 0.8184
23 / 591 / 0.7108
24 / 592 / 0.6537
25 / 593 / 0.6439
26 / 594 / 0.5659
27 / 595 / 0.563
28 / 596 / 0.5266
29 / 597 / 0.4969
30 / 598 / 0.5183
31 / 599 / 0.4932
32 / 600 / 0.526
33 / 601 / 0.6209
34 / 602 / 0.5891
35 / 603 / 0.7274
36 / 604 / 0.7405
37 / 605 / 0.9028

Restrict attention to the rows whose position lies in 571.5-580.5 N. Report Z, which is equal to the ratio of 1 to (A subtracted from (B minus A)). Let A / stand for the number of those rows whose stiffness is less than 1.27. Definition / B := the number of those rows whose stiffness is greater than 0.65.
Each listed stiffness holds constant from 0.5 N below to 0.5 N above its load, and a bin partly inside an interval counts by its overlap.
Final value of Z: 0.11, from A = 0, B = 9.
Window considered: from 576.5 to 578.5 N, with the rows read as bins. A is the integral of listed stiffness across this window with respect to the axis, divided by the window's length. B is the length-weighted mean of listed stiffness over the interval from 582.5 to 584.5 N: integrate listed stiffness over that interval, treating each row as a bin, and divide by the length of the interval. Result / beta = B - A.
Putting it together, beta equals -0.3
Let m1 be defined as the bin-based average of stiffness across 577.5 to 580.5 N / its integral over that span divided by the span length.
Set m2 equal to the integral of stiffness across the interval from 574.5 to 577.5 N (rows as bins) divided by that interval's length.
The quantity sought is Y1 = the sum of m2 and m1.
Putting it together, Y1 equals 3.10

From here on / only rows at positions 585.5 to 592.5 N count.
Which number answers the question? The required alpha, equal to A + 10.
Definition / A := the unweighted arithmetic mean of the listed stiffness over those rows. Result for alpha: 10.8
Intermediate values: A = 0.8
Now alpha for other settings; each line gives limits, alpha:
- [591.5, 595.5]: 10.6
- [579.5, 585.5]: 11.3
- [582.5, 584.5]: 11.2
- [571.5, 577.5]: 11.7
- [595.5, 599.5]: 10.5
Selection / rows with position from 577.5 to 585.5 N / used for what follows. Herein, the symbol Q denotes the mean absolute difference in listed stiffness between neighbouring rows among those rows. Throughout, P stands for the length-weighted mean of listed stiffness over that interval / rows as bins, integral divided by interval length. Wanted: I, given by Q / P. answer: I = 0.053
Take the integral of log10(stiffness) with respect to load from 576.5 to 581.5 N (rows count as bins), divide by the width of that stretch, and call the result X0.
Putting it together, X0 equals 0.17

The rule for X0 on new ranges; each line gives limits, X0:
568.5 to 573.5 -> 0.26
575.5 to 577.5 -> 0.22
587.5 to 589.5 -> -0.10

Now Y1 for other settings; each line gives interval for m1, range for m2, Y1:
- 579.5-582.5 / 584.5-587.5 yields 2.46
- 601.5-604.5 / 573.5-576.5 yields 2.36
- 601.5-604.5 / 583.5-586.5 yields 1.81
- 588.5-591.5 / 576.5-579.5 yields 2.26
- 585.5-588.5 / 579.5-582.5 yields 2.37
